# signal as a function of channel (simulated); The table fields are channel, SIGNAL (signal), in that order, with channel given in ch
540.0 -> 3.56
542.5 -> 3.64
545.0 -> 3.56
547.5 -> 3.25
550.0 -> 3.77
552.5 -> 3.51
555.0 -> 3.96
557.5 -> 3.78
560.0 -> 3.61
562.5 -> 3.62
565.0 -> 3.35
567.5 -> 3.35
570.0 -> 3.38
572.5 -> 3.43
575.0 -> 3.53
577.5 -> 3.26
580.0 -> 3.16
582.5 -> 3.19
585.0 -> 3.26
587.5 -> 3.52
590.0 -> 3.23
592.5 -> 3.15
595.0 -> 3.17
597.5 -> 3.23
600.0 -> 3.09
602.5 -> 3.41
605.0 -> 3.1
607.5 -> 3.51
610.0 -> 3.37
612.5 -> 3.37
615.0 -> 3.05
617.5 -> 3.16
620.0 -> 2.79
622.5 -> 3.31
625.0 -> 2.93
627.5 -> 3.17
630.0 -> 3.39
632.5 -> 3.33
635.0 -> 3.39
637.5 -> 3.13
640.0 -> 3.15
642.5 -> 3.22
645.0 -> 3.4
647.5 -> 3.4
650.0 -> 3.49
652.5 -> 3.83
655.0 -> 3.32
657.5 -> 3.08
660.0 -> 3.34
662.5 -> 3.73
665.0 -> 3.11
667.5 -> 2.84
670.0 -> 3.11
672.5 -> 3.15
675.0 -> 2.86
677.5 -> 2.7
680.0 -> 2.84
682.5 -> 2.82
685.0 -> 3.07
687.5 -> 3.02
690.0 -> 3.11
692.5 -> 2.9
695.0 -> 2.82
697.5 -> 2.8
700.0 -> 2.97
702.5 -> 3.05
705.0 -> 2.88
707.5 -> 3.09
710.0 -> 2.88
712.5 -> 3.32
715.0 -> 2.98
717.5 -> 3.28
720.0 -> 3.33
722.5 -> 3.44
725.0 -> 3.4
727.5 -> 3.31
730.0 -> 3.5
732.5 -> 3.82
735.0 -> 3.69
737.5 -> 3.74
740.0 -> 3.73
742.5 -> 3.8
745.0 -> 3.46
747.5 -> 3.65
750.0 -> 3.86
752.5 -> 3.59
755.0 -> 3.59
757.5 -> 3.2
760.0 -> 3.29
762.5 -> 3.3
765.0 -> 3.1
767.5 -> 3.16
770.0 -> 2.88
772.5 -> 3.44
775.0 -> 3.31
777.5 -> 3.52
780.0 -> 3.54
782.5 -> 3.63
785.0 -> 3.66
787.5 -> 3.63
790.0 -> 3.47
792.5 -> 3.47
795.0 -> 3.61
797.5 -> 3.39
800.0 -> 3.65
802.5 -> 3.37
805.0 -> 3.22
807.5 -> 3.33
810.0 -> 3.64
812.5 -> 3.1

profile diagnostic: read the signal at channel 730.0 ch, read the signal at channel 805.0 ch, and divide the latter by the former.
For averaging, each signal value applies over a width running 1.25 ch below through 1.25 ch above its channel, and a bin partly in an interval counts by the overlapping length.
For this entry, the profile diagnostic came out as 0.92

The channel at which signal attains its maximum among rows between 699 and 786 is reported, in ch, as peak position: 750.0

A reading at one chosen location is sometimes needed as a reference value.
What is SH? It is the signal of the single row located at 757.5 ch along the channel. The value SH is 3.2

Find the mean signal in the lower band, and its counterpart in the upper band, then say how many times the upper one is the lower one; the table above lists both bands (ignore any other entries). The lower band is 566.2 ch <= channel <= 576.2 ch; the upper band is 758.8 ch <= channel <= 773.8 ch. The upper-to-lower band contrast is 0.93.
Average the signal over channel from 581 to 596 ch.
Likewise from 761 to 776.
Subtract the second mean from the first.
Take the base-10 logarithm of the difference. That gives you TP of -1.3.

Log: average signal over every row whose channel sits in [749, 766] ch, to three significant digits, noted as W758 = 3.42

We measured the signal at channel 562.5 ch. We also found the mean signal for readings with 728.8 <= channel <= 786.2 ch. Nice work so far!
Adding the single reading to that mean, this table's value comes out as 7.1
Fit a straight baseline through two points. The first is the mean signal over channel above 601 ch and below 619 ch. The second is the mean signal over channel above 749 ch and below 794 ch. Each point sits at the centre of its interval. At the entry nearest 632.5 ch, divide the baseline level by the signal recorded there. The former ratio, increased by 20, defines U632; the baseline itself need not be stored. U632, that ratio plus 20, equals 21.0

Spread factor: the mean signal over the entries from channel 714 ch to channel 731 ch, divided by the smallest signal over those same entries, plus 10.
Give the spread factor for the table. 11.1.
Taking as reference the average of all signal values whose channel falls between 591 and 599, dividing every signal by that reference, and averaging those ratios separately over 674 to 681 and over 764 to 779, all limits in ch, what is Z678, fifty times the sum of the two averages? 95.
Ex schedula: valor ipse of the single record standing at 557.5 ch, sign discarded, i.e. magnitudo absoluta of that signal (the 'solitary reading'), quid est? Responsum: 3.8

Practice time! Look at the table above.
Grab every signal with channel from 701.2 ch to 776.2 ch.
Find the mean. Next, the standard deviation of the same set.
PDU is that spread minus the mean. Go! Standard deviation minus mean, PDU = -3.08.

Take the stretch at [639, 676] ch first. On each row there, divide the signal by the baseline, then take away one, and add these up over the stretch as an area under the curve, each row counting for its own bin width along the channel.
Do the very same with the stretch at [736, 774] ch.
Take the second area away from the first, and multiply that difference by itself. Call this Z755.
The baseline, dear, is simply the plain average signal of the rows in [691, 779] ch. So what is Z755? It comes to 4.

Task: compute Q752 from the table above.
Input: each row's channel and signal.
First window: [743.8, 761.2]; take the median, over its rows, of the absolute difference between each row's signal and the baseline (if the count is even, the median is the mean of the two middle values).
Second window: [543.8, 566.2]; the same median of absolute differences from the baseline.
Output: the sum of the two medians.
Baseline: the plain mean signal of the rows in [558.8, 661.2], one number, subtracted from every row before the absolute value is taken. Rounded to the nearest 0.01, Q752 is 0.61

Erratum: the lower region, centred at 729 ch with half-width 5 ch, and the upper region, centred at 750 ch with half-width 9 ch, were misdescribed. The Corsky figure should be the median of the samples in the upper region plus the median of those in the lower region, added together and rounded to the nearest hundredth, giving 7.04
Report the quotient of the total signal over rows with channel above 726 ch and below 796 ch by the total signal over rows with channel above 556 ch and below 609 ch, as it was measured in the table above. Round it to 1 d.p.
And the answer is 1.4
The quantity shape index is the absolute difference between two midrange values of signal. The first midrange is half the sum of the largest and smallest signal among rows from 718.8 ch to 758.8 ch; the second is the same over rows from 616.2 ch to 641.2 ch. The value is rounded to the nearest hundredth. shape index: 0.44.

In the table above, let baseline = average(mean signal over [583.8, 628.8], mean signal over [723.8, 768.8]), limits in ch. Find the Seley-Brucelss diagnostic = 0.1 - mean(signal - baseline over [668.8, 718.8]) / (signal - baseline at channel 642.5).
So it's -2.6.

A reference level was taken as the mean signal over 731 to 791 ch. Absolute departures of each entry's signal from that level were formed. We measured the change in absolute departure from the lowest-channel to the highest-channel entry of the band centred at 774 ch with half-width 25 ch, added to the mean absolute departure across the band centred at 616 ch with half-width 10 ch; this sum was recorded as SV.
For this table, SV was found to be 0.07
